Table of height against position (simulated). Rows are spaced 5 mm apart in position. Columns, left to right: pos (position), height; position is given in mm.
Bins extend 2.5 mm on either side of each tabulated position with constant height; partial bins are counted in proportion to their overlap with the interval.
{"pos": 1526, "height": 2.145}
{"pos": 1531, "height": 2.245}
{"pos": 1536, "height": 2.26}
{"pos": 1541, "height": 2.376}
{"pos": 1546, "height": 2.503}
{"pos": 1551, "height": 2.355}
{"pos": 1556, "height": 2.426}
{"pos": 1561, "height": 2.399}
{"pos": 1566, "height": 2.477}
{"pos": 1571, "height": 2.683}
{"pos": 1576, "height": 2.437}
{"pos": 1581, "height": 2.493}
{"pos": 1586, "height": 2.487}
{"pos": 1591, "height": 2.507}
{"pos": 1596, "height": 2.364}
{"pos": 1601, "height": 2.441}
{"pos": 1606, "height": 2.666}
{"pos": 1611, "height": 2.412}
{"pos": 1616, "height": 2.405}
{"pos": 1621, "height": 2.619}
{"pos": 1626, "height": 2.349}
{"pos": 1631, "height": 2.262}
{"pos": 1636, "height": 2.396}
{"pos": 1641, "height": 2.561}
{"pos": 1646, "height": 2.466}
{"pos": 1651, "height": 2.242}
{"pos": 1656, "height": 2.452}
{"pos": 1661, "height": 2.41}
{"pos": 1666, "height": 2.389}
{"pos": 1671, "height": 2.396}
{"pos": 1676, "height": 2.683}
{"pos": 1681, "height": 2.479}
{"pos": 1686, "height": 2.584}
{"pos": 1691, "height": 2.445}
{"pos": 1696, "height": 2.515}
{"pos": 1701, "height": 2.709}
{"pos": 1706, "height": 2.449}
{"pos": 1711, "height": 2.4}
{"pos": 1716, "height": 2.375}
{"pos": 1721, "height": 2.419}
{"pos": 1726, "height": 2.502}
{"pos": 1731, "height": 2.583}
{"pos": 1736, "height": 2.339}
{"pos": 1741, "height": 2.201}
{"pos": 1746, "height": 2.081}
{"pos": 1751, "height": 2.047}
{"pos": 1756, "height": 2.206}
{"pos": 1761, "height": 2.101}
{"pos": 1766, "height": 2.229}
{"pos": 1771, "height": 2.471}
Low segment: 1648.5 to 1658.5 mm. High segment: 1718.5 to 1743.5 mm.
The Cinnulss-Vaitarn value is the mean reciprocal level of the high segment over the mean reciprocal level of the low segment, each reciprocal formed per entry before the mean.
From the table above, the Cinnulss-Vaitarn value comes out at 0.98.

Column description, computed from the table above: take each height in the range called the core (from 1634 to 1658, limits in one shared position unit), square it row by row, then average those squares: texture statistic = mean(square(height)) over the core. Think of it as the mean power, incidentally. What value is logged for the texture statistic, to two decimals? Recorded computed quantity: 5.88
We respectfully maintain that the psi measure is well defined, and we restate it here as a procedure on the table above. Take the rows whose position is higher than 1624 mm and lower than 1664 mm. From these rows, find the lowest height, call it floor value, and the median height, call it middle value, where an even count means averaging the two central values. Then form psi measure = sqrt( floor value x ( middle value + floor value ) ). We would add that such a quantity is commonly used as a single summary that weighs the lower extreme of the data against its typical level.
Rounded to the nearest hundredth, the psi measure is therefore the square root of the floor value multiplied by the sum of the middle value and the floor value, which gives 3.23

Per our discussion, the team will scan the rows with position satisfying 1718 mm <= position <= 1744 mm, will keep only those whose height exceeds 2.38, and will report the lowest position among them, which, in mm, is 1721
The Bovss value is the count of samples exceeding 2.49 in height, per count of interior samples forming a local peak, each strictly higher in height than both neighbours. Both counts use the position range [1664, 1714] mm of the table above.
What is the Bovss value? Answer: 1.3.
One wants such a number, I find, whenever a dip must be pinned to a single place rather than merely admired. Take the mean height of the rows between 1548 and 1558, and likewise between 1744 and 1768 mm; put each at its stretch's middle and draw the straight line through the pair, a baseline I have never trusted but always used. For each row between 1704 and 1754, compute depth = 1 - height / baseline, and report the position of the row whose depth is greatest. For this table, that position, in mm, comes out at 1751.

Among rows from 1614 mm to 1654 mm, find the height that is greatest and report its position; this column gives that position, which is 1621 mm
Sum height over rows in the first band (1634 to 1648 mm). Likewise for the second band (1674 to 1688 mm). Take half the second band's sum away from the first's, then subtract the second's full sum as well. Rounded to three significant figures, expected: -4.20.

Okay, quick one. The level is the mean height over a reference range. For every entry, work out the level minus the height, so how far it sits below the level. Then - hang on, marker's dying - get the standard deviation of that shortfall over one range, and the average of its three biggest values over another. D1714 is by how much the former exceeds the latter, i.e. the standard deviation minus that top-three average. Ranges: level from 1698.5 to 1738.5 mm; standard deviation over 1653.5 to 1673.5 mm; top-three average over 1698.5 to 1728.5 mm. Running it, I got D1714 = -0.05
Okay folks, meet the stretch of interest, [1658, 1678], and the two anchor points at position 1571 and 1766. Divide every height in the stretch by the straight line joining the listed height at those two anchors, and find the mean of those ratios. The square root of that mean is 1.00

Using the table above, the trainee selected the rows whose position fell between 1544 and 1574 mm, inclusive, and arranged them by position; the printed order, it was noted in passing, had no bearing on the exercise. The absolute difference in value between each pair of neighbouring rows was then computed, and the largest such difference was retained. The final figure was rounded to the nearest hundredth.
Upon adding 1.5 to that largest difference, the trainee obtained 1.71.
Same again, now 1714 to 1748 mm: 1.74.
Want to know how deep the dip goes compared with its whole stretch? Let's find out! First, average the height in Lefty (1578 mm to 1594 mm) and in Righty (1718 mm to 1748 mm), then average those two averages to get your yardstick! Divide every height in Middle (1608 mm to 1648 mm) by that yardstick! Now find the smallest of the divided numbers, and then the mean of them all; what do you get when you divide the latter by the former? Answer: 1.08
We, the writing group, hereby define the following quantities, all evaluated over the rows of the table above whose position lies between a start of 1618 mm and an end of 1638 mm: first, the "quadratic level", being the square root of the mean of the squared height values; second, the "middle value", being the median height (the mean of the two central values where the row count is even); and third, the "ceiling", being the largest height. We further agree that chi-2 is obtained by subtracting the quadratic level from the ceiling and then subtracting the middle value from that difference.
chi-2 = -2.16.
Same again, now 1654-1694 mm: -2.25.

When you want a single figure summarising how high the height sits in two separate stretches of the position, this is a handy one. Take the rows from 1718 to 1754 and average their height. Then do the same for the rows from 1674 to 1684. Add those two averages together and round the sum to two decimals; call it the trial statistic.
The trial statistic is 4.89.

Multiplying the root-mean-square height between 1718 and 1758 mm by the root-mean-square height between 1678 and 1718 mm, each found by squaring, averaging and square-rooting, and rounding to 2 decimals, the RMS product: 5.75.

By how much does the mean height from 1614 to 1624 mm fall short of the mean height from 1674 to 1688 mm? 0.07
